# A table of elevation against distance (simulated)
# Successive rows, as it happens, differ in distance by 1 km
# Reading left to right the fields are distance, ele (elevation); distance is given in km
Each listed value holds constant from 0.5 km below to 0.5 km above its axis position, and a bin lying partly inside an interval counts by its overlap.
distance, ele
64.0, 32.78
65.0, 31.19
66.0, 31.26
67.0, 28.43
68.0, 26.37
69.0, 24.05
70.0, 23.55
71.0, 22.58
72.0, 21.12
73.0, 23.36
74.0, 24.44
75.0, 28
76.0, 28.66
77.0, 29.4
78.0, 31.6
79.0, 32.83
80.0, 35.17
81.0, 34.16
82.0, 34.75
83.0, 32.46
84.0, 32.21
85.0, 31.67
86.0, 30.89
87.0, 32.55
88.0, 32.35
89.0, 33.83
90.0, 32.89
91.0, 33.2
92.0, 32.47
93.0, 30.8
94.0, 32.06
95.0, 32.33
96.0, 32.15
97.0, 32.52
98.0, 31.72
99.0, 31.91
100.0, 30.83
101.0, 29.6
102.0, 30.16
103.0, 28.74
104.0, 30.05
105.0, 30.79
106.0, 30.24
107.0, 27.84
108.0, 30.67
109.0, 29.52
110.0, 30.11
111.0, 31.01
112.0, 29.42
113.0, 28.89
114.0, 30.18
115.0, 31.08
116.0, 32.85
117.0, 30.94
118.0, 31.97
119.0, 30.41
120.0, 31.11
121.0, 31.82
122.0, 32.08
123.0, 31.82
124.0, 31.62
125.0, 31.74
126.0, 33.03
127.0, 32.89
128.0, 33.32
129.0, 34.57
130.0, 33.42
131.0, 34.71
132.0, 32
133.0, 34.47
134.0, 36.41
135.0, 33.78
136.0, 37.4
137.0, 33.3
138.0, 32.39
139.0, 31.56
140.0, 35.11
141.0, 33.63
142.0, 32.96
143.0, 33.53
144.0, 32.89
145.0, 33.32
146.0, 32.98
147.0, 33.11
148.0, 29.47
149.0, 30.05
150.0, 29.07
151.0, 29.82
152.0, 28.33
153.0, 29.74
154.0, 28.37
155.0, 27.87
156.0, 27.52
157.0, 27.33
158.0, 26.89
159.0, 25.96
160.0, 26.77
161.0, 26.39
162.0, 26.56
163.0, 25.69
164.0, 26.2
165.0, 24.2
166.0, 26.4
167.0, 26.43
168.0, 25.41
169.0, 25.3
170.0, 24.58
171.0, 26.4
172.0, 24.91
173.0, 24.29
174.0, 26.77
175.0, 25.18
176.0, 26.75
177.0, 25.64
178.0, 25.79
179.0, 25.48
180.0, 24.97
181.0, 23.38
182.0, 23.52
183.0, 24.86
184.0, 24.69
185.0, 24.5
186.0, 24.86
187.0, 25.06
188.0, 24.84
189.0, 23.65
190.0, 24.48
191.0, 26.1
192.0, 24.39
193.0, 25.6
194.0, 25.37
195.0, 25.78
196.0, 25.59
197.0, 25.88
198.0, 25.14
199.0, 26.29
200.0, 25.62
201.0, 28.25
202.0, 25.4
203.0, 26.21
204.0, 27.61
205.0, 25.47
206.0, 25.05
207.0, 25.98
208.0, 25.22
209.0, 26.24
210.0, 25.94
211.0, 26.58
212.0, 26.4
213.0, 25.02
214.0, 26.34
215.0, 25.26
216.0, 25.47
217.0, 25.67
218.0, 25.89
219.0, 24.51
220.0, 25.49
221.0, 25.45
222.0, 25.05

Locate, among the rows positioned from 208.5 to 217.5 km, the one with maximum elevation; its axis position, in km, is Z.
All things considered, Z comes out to 211.0 km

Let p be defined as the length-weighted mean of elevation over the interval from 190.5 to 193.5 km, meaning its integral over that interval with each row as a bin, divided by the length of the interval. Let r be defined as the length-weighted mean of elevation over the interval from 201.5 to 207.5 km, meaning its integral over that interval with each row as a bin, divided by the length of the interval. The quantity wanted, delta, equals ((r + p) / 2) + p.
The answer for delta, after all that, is 51.0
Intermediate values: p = 25.4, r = 26.0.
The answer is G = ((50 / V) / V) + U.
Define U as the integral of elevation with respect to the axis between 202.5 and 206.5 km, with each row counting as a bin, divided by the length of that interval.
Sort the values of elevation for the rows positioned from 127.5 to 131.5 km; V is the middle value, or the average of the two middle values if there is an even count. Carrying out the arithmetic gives 26.1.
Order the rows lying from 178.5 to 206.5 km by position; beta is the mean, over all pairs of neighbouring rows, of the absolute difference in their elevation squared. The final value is 48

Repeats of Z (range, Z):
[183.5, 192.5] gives 191.0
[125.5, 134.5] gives 134.0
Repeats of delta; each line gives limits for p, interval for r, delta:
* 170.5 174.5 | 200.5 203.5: 51.7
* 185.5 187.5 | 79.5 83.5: 54.5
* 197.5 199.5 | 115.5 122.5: 54.4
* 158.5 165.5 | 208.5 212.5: 52.1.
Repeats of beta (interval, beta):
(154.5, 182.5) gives 46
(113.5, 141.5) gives 97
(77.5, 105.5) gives 60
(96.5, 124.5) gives 64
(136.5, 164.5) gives 56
